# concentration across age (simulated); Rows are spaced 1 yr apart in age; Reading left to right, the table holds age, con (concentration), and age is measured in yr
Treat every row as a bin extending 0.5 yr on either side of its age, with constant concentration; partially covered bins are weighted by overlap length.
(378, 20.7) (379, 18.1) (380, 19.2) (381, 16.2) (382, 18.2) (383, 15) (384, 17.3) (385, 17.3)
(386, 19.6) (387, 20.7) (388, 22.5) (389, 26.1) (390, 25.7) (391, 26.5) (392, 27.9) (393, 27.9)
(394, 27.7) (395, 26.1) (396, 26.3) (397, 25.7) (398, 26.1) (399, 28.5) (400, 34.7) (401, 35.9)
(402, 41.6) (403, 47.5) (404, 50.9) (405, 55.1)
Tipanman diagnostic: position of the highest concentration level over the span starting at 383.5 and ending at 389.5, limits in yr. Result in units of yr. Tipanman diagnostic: 389 yr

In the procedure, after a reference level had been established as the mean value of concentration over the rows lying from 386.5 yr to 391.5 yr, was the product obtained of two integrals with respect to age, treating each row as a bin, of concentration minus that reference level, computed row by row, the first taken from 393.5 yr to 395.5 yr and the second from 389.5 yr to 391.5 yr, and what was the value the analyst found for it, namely 19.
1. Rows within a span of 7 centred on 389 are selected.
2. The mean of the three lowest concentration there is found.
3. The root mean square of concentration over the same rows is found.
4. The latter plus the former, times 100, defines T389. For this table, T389 4526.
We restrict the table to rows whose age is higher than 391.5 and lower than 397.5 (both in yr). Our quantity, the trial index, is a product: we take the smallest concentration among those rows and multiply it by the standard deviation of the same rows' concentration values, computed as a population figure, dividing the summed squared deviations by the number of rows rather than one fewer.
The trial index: 24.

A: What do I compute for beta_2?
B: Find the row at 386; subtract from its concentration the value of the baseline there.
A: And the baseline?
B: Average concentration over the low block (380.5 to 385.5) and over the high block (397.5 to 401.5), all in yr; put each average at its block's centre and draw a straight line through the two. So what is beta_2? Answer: 0.2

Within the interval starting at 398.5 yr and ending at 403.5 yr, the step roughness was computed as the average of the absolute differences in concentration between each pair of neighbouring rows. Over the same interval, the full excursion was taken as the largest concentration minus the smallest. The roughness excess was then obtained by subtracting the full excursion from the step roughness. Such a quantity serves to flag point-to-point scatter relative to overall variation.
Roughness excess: -14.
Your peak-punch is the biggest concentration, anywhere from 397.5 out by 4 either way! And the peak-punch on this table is 35.9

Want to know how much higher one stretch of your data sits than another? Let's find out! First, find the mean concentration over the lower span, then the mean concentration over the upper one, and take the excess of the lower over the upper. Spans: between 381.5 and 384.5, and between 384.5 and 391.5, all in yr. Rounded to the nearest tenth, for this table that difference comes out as -5.8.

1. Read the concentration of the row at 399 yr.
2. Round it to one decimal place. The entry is 28.5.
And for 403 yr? 47.5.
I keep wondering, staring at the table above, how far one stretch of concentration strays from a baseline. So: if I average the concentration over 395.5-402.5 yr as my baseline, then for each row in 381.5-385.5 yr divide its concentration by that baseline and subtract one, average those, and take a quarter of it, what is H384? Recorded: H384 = -0.11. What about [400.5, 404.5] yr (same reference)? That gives 0.10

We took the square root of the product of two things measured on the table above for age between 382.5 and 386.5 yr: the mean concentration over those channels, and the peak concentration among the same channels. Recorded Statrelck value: 18.4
